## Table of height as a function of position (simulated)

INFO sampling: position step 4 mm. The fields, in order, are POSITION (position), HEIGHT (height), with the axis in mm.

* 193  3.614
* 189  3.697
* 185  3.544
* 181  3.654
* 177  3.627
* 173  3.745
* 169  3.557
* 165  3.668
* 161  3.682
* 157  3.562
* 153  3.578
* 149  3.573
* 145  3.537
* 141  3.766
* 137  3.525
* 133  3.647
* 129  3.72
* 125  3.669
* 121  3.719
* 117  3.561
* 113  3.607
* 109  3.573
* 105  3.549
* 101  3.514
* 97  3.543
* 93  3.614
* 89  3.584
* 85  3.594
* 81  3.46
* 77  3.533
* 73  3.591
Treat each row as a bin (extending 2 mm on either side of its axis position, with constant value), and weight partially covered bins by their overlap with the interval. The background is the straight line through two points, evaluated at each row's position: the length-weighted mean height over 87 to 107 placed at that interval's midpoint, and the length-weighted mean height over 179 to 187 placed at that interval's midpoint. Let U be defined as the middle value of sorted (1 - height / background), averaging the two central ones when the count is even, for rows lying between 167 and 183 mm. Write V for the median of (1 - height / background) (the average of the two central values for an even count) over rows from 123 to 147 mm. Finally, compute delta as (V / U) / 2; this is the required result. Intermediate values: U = -0.012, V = -0.023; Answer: 1.0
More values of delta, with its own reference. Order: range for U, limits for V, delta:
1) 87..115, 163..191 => 4.0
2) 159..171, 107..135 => 0.5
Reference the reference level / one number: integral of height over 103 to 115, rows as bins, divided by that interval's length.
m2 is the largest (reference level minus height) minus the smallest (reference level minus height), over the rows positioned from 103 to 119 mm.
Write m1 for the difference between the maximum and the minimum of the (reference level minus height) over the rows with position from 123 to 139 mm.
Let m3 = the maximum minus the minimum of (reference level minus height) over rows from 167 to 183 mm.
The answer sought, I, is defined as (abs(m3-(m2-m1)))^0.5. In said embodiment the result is 0.57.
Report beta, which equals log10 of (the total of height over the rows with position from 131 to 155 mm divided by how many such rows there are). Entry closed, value 0.557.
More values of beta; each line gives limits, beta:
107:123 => 0.558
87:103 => 0.552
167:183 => 0.562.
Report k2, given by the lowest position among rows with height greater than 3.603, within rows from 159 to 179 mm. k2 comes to 161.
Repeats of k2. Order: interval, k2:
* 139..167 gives 141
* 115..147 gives 121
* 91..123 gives 93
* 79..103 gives 93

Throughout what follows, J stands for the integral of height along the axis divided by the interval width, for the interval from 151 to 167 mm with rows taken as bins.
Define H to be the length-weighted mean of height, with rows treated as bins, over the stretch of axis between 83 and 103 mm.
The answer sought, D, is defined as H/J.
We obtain 0.99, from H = 3.57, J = 3.62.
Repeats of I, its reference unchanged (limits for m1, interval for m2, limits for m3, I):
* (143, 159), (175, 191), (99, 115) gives 0.14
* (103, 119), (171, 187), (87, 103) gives 0.21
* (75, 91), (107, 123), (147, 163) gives 0.31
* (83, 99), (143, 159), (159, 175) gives 0.47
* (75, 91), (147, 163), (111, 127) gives 0.41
